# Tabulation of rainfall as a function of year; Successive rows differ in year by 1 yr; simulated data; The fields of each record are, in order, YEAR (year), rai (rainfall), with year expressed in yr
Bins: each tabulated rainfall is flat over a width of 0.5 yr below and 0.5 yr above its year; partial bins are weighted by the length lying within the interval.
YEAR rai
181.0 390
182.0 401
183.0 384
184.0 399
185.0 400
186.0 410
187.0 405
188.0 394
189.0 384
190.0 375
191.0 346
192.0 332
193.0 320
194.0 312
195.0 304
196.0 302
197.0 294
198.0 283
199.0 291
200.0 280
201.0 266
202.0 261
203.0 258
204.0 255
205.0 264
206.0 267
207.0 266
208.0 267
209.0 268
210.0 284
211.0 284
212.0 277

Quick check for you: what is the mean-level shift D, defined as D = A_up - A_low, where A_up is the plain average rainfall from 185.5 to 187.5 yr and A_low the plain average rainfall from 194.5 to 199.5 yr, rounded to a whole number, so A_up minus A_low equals 113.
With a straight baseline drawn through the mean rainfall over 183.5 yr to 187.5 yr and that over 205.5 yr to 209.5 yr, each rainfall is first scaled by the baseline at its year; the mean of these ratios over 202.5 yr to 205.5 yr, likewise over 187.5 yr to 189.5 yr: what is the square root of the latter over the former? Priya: 1.06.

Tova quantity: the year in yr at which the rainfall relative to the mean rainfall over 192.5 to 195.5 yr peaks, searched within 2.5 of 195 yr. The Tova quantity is 193.0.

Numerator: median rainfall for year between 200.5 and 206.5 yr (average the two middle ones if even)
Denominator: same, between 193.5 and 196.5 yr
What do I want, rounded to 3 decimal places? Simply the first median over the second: 0.863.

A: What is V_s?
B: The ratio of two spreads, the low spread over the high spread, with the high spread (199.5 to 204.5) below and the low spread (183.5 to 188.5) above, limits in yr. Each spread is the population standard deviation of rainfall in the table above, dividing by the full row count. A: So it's 0.6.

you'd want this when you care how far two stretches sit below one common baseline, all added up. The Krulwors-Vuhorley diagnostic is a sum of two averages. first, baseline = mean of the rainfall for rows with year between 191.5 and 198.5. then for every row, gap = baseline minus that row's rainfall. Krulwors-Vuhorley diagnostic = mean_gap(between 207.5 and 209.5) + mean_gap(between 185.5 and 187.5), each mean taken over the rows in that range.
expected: -62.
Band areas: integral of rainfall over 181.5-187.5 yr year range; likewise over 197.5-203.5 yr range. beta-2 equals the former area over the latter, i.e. 1.46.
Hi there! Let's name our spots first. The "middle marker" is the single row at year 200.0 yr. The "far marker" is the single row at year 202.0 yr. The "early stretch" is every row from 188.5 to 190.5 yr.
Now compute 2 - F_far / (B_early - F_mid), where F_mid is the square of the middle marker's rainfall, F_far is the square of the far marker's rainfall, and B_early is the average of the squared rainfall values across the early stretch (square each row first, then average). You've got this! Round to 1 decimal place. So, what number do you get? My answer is 1.0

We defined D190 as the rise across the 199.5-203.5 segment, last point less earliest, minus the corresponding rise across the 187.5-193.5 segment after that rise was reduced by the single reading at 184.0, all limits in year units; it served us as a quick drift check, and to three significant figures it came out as 451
